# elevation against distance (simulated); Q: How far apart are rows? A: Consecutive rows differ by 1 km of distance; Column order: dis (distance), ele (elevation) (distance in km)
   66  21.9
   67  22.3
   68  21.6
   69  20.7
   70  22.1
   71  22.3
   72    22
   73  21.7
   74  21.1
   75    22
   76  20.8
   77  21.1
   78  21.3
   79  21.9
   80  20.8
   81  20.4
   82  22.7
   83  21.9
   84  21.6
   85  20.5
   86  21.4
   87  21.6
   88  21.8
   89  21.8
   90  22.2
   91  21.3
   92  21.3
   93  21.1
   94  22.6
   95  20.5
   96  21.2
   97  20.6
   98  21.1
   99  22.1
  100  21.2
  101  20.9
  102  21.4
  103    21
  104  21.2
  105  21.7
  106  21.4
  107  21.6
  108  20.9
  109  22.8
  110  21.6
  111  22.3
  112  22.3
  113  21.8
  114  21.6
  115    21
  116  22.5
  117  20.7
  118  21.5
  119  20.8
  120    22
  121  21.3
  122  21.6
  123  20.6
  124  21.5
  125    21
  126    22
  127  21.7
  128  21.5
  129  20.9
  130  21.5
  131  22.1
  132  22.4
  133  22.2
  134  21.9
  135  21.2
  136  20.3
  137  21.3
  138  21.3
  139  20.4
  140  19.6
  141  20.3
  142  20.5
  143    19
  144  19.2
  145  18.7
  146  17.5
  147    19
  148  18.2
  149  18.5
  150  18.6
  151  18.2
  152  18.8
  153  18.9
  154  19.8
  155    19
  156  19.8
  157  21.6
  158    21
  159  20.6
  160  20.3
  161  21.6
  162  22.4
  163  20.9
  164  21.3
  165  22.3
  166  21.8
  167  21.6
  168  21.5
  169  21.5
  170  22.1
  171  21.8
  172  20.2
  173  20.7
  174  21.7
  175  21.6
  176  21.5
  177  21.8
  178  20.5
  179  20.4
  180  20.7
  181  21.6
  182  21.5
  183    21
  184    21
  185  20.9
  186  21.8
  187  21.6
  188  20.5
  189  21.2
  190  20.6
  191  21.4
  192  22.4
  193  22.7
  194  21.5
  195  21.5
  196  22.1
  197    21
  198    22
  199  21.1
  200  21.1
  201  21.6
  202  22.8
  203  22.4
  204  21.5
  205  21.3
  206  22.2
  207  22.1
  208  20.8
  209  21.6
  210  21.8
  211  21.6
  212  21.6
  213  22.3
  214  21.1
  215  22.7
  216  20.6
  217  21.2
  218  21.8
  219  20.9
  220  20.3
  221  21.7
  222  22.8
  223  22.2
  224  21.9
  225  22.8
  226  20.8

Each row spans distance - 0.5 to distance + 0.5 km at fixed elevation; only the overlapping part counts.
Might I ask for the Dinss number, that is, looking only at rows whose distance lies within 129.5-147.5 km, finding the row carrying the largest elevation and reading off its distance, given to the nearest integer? 132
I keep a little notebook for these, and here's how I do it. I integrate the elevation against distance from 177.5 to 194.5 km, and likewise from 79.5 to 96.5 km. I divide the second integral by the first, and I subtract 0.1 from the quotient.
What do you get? 0.909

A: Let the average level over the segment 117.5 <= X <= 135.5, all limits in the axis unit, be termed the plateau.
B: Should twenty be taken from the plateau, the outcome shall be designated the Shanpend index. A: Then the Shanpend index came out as 1.54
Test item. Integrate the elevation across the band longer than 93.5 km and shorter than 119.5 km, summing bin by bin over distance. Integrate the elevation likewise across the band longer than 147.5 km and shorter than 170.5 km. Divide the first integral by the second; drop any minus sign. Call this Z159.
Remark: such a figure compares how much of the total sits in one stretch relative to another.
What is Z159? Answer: 1.19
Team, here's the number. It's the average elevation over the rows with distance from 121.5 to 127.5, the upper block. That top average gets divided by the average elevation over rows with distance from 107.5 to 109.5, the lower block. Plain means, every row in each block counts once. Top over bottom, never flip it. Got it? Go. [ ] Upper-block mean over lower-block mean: 0.98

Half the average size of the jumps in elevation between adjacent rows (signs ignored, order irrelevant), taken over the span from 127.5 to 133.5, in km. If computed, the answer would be 0.230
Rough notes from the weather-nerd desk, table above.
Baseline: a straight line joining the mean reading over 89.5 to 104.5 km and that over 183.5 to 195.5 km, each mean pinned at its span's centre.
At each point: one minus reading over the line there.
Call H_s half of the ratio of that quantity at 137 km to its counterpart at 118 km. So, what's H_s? 0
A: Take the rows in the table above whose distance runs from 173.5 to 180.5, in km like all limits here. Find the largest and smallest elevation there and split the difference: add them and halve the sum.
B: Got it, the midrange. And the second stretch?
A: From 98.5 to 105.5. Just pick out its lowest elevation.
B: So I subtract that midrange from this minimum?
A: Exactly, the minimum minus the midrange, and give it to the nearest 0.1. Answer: -0.2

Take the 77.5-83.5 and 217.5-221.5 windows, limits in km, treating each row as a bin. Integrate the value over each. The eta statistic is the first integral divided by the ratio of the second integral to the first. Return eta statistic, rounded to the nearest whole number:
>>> 196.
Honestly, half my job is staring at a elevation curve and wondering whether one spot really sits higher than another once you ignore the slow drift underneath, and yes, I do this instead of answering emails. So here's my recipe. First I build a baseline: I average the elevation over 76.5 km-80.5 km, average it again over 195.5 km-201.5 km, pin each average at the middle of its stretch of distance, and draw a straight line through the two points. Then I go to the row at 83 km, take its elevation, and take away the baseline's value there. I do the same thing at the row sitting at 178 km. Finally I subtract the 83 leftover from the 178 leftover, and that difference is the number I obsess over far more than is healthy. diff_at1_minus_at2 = -1.6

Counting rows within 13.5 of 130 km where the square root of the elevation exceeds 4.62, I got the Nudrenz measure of 12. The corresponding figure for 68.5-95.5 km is 15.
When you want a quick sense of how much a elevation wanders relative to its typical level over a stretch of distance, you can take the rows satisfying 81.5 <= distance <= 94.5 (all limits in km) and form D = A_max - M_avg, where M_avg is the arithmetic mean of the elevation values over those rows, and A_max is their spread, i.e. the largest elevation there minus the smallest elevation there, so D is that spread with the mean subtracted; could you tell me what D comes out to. -19.5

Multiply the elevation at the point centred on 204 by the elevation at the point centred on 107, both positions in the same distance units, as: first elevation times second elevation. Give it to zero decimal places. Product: 464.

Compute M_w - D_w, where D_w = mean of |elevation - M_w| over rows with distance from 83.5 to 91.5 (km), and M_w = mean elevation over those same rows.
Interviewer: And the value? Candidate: 21.2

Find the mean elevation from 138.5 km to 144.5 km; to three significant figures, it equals 19.8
